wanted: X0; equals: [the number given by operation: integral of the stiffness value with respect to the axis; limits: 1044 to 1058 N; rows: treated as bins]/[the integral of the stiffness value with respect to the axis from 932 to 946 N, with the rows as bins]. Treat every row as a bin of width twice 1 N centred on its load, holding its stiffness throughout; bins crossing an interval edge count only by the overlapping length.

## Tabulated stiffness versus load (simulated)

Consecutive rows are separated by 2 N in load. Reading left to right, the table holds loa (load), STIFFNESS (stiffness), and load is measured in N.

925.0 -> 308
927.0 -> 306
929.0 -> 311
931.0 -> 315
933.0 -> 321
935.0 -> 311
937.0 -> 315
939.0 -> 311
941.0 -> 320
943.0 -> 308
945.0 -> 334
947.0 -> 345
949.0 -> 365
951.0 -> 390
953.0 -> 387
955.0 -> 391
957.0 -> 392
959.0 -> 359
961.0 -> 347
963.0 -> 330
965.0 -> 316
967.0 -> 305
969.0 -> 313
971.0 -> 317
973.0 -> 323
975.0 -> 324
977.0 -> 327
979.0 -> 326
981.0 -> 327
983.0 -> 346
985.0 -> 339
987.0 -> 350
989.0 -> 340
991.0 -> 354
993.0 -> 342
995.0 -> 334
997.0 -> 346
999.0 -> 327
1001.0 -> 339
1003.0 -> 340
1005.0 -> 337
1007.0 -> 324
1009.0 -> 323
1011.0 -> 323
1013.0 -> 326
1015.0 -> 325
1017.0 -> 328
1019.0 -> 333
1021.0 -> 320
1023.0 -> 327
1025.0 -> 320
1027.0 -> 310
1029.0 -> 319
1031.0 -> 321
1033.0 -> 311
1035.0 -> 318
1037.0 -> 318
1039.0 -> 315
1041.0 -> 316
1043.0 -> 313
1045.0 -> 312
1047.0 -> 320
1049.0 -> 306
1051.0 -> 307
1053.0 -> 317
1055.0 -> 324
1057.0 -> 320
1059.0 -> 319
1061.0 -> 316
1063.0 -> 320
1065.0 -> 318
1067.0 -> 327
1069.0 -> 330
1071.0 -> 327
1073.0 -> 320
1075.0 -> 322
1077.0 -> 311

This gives 0.99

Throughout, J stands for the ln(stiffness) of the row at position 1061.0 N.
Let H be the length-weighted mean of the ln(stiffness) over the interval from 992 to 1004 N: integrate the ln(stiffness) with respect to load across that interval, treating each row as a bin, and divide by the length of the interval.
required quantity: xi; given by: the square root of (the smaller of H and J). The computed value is 2.40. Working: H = 5.82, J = 5.76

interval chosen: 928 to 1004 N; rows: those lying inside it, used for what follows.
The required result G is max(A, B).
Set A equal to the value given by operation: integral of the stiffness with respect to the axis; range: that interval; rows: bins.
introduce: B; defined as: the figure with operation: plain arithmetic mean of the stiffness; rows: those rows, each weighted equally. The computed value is 25574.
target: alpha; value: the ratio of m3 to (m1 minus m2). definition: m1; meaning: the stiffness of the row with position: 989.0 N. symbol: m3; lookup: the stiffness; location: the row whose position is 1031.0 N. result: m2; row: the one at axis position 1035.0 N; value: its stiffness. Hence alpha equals 15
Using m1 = 340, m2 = 318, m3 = 321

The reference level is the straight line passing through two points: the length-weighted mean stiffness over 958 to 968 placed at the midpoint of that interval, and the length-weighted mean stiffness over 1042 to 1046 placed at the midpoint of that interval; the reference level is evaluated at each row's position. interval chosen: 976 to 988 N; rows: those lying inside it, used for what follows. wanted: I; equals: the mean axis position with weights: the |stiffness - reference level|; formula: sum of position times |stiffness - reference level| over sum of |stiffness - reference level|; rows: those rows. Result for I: 984.8 N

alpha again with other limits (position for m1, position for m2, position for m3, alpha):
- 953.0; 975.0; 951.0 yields 6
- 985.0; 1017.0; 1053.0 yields 29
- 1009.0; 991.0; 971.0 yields -10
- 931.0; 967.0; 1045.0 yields 31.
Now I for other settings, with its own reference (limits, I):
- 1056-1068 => 1062.7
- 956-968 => 960.5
